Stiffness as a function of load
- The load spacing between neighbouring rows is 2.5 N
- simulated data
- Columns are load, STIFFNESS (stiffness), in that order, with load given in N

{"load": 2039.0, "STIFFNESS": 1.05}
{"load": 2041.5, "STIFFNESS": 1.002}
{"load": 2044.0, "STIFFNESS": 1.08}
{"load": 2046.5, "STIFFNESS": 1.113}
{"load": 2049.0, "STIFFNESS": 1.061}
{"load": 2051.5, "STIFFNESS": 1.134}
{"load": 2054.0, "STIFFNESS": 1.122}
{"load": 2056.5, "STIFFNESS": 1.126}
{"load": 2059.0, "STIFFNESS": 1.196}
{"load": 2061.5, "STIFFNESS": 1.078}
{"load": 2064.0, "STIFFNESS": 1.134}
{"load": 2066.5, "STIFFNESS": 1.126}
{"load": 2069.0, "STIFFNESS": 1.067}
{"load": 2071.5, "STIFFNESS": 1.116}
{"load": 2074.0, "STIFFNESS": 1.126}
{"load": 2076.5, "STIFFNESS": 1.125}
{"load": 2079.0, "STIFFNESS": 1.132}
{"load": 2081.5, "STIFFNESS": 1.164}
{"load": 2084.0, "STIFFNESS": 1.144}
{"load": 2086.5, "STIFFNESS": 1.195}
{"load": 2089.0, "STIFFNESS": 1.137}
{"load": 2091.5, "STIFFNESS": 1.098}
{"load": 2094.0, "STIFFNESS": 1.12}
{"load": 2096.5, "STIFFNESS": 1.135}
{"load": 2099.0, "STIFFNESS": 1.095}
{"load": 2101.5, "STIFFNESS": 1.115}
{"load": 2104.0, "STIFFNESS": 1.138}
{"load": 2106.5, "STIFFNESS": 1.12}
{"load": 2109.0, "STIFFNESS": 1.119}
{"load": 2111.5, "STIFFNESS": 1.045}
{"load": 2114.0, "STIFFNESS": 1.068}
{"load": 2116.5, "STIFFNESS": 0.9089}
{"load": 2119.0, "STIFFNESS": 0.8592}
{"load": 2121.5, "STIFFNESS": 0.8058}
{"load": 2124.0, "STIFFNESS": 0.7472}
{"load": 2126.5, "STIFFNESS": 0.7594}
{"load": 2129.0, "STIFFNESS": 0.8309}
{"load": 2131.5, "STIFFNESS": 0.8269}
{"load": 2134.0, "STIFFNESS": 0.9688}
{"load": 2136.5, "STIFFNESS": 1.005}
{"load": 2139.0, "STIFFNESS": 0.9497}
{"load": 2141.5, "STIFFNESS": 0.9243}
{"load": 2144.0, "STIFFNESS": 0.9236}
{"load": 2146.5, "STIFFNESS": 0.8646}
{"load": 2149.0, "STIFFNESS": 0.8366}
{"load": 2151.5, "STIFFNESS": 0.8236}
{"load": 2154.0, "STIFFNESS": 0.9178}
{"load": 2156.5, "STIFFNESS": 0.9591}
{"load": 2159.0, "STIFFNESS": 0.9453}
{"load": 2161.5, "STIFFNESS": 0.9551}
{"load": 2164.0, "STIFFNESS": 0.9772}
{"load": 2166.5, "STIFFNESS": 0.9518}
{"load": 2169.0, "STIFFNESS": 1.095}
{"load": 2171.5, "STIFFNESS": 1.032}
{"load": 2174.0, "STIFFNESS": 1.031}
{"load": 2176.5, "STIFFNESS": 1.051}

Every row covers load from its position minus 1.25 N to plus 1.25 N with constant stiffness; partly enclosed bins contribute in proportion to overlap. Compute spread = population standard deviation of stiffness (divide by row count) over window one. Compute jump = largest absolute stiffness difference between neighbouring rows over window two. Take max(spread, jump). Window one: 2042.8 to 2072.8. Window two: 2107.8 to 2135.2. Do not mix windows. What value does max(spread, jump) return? 0.159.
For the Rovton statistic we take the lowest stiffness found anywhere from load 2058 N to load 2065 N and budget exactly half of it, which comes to 0.539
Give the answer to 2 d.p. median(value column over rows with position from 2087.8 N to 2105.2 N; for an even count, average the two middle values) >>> 1.12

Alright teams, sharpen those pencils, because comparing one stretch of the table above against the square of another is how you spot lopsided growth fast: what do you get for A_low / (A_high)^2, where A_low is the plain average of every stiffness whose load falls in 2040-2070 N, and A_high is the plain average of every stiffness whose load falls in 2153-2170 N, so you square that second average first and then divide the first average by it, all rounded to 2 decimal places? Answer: 1.17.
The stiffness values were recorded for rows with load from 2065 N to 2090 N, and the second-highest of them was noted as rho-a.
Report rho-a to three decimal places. 1.164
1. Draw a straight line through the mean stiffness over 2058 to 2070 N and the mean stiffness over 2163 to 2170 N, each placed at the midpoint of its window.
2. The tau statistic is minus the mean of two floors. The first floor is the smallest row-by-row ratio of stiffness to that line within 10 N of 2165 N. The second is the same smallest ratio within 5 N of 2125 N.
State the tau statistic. -0.82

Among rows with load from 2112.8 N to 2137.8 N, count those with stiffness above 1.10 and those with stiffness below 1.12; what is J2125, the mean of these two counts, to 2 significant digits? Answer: 5.0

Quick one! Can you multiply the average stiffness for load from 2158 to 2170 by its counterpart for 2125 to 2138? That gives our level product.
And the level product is 0.86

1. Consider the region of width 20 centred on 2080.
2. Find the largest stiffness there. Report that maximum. 1.195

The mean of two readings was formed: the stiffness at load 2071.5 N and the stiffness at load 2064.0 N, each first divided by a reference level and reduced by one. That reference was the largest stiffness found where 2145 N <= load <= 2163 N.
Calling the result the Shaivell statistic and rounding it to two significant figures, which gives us 0.17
